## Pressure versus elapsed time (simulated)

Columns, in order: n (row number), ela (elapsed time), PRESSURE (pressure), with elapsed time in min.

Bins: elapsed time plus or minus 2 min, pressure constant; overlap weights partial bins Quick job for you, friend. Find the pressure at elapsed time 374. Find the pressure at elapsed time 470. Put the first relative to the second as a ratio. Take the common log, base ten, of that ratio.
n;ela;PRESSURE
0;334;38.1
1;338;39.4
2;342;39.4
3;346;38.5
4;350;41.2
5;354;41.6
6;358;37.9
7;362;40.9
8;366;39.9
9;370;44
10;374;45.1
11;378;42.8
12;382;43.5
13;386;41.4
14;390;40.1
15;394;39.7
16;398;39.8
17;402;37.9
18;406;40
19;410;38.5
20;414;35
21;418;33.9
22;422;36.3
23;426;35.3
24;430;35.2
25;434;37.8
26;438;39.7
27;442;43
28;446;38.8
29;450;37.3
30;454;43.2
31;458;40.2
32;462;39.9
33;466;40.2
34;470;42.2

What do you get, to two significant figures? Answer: 0.029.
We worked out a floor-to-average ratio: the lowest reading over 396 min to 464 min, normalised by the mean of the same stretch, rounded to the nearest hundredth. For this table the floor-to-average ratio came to 0.88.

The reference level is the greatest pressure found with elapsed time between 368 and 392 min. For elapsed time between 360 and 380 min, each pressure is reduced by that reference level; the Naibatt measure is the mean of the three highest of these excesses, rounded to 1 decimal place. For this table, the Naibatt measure -1.1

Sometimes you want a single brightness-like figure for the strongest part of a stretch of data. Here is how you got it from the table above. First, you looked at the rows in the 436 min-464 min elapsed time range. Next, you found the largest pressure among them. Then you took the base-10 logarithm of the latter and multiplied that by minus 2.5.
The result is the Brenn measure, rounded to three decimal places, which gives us -4.089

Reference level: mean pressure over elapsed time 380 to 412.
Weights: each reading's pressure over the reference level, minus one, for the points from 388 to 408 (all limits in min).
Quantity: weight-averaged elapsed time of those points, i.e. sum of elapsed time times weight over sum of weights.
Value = 400.6 min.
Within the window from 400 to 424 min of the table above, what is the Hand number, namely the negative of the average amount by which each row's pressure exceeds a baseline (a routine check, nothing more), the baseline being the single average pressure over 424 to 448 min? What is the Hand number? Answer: 1.37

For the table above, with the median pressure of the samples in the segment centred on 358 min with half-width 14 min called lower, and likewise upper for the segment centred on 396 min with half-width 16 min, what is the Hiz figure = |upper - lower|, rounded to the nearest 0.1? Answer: 1.0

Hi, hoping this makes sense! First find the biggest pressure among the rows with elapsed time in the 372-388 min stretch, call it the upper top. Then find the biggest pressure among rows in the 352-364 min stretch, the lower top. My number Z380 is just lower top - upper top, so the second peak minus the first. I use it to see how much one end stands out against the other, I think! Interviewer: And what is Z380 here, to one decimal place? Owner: -3.5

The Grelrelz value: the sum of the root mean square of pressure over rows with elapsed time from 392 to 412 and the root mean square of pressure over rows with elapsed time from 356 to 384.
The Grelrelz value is 81.3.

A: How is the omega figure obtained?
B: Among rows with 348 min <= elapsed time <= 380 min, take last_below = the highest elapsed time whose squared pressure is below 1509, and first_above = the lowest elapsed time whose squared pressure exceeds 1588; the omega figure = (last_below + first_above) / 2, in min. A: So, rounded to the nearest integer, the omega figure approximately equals 354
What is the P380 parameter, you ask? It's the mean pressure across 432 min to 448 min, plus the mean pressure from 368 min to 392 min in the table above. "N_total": 83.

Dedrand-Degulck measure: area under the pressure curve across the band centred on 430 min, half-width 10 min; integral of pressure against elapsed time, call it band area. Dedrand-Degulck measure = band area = 737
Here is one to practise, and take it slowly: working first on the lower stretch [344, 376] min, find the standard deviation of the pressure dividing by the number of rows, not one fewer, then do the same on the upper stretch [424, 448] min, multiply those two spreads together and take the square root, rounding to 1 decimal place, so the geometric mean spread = 2.5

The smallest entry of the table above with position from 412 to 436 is 33.9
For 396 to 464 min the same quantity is 33.9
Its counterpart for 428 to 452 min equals 35.2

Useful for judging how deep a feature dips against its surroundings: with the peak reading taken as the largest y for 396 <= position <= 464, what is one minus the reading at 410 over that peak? 0.11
